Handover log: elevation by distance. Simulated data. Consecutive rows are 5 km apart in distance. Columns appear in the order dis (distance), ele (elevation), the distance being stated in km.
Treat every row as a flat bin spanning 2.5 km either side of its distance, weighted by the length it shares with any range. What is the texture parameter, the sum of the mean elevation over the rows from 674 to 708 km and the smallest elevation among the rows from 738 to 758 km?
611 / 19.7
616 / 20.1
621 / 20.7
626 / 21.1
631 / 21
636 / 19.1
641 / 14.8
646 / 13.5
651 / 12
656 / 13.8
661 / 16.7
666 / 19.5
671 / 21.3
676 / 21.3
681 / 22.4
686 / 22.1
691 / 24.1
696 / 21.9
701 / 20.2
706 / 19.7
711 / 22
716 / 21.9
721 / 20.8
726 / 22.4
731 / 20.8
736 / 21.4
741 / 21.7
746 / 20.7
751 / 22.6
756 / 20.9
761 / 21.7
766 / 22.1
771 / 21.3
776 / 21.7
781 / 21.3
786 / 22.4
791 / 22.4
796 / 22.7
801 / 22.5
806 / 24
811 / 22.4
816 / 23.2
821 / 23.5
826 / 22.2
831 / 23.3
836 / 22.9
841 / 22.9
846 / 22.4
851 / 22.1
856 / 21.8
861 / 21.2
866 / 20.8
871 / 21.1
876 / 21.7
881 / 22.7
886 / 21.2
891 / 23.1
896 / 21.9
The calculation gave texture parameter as 42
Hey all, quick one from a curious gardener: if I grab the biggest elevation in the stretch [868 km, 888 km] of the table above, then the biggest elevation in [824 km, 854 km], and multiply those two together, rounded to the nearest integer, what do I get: 529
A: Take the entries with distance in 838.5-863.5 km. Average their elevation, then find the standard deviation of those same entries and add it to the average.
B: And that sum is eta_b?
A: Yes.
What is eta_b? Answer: 22.7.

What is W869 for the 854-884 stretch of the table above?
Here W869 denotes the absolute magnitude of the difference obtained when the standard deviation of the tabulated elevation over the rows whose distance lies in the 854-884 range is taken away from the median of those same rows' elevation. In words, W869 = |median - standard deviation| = 20.8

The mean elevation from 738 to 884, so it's 22.1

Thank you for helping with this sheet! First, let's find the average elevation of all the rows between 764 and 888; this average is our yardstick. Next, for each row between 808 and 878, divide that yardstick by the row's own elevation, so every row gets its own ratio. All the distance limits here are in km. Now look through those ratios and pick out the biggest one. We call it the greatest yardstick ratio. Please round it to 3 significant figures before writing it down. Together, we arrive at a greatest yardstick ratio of 1.07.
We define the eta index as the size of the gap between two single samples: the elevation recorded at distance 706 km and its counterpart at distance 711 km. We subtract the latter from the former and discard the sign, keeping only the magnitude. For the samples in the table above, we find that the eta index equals 2.3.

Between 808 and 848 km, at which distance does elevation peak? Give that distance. 821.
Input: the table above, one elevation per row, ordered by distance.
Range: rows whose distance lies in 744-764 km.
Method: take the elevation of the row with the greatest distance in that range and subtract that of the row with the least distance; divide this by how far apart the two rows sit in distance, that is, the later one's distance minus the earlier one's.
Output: 0.07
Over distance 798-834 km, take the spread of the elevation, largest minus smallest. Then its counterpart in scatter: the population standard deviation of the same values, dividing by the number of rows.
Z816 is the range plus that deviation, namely 2.4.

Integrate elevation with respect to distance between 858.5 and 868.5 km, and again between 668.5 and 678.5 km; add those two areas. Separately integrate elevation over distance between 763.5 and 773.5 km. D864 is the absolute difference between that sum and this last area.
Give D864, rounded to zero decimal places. 206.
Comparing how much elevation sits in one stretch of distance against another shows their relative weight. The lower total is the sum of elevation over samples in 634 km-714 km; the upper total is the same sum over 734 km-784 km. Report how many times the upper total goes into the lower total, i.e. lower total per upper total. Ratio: 1.41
